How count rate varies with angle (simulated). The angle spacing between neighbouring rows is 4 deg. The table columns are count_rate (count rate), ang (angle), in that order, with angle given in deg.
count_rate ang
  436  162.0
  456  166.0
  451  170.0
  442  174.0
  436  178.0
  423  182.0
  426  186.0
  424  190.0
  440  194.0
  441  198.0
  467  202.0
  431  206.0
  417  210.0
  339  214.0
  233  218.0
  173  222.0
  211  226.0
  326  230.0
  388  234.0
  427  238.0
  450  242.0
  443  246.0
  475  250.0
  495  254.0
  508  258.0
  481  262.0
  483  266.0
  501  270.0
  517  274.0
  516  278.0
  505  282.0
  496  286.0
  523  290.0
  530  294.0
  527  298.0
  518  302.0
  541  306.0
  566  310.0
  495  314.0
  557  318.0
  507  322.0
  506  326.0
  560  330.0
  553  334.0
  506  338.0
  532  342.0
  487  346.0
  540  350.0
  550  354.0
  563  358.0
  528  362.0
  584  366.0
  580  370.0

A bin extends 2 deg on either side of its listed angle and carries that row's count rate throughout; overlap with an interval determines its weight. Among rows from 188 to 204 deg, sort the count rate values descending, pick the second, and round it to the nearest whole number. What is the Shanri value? 441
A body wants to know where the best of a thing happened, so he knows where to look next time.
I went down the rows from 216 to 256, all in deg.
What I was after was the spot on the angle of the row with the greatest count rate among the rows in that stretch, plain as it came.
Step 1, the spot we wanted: 254.0 deg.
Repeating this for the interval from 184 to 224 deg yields 202.0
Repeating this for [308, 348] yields 310.0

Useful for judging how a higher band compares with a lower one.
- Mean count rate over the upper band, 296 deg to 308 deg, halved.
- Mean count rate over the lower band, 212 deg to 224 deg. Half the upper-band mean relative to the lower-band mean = 1.06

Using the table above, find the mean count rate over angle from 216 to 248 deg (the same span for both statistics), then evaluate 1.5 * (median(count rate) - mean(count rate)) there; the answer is 38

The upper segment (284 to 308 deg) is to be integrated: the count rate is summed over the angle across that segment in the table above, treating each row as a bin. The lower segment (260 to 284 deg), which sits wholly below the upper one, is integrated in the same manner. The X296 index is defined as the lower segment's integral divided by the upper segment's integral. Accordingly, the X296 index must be 0.96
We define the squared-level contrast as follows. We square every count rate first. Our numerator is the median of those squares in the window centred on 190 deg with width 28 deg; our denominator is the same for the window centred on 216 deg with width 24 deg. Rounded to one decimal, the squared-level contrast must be 2.2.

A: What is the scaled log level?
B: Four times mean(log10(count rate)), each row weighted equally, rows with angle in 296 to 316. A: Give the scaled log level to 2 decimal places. 10.89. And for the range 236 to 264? 10.68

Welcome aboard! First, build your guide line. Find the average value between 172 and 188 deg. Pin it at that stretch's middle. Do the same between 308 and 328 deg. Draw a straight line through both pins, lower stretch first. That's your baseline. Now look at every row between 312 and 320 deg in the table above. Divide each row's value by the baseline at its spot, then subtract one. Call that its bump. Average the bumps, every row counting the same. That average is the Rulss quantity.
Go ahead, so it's 0.00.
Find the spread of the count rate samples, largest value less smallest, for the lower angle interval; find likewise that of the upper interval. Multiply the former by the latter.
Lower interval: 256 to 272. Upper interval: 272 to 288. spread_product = 567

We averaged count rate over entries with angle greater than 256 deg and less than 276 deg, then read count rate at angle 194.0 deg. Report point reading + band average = 938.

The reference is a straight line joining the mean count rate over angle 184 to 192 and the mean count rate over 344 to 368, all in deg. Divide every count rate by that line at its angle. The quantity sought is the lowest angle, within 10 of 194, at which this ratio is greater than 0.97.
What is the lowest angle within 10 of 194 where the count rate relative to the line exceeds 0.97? 186.0 deg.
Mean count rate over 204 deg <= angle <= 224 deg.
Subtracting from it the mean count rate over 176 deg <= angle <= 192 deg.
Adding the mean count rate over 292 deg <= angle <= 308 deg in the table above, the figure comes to 420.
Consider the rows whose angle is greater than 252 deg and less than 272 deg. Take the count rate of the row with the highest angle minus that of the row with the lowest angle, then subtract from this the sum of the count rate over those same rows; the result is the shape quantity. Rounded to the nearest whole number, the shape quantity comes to -2462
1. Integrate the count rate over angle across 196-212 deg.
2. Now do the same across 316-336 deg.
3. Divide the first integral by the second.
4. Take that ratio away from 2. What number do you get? 1.35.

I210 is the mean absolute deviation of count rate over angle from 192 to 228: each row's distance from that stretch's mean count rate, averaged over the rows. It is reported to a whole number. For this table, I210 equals 99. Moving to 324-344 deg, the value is 20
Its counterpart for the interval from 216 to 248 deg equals 96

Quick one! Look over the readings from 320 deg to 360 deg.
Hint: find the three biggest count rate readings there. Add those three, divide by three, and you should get 559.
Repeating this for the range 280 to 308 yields 533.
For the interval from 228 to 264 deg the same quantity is 495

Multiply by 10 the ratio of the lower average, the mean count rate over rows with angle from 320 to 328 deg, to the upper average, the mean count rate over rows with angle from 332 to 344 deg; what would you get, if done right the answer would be 9.6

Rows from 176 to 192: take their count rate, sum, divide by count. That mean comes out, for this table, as 427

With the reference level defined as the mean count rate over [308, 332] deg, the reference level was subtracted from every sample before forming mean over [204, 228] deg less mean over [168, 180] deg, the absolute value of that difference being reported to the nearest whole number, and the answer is 142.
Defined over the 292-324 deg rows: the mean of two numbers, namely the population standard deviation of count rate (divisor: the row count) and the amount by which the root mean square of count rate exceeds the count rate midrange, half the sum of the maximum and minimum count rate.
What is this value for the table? 11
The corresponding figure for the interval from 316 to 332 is 13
